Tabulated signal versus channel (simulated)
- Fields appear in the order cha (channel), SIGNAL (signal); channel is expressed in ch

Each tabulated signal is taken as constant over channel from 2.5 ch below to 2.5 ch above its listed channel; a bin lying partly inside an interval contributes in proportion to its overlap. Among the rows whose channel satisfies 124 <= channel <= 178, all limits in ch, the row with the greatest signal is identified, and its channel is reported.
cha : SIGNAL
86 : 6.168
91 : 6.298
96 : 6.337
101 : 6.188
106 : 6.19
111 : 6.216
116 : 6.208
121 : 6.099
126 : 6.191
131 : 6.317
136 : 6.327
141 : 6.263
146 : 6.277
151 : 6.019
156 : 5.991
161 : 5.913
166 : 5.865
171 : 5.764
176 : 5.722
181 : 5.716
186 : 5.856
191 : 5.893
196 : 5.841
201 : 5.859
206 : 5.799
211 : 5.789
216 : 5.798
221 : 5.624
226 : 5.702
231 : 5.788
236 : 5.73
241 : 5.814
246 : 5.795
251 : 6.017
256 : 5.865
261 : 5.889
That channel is 136 ch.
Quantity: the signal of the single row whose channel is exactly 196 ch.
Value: 5.841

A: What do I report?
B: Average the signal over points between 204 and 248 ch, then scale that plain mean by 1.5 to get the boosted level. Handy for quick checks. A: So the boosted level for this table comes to 8.64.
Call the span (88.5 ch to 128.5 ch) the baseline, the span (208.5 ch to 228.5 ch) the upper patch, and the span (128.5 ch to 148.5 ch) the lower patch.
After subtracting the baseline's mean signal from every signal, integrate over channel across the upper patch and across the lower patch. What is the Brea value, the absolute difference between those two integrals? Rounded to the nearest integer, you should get 11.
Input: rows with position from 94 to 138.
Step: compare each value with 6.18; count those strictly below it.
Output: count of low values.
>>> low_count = 1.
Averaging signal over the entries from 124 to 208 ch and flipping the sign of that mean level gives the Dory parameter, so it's -5.98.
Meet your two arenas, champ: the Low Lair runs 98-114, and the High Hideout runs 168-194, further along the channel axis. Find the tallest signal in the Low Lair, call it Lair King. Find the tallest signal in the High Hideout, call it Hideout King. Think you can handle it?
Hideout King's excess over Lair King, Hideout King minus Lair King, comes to -0.32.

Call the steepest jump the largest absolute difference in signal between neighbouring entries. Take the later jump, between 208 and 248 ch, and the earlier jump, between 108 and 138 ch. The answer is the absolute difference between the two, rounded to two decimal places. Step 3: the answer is 0.05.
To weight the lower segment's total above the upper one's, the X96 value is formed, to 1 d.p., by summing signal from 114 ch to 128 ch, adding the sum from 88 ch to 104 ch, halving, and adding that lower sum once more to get 37.5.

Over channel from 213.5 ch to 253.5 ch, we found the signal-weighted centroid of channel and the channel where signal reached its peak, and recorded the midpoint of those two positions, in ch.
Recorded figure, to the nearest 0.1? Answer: 242.3 ch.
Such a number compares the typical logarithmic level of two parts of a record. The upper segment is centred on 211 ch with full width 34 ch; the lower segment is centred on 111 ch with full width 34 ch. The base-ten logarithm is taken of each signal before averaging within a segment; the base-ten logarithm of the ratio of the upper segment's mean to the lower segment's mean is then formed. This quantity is -0.017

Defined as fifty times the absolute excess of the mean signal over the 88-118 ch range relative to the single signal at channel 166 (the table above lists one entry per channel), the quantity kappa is 19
